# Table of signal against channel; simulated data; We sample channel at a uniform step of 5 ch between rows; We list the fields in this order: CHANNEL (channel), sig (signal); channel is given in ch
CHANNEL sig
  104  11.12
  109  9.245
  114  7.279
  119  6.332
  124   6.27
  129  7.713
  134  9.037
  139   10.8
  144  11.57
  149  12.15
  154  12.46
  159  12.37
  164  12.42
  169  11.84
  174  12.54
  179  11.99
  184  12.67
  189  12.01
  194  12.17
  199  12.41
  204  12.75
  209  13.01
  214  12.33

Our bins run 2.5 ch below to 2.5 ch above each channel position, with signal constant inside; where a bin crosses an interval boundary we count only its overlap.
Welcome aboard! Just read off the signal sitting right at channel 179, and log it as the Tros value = 11.99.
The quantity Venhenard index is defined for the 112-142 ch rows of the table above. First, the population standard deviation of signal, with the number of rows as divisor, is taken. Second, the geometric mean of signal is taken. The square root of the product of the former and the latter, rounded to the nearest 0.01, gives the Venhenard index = 3.52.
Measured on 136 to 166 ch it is 2.68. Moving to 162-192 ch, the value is 1.95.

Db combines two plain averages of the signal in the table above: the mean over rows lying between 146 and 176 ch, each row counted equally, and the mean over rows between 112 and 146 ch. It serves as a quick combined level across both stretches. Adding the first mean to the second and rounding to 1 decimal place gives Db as 20.7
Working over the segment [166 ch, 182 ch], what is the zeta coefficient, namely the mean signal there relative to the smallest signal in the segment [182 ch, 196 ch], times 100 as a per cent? 101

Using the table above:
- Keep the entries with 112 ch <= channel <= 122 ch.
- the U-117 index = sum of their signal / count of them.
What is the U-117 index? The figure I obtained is 6.8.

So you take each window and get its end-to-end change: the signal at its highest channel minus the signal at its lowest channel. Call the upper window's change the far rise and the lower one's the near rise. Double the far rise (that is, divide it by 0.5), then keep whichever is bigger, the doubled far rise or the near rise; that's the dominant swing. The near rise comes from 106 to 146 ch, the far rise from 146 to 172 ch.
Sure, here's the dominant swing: 2.3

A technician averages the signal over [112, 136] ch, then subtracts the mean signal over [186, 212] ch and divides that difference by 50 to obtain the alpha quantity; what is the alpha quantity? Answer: -0.10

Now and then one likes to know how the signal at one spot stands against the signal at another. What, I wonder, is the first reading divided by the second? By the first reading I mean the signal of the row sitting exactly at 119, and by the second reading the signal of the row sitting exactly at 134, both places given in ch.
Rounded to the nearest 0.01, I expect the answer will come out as 0.70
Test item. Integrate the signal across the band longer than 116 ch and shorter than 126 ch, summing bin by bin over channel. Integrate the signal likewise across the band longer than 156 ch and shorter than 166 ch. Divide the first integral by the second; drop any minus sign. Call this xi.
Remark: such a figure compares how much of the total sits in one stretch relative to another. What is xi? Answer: 0.51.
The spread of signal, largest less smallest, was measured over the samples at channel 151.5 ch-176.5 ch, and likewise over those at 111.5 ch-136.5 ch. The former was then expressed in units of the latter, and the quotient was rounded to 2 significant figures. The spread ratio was 0.25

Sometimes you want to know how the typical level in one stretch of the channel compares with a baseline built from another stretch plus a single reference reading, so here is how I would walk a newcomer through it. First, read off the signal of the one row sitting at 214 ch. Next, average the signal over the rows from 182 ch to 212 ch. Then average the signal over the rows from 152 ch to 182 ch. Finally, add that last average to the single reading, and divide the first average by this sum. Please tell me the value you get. 0.508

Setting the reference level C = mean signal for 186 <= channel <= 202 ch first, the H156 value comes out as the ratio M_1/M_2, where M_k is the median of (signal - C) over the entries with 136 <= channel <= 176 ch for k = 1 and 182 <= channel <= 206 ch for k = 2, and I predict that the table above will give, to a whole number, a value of 0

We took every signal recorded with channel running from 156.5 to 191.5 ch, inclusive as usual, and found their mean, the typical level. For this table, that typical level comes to 12.3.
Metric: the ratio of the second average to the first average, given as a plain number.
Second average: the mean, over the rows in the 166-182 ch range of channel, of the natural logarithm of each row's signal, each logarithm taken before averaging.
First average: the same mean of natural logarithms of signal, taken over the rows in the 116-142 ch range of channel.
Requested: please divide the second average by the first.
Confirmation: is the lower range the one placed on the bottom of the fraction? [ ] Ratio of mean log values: 1.21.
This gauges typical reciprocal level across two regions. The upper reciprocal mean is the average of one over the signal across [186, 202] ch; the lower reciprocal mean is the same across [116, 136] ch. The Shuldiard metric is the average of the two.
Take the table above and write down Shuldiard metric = 0.111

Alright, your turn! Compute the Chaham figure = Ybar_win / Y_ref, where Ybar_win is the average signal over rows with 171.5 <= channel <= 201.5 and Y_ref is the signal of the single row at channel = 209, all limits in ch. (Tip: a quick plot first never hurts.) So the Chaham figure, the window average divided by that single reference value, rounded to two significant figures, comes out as 0.95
